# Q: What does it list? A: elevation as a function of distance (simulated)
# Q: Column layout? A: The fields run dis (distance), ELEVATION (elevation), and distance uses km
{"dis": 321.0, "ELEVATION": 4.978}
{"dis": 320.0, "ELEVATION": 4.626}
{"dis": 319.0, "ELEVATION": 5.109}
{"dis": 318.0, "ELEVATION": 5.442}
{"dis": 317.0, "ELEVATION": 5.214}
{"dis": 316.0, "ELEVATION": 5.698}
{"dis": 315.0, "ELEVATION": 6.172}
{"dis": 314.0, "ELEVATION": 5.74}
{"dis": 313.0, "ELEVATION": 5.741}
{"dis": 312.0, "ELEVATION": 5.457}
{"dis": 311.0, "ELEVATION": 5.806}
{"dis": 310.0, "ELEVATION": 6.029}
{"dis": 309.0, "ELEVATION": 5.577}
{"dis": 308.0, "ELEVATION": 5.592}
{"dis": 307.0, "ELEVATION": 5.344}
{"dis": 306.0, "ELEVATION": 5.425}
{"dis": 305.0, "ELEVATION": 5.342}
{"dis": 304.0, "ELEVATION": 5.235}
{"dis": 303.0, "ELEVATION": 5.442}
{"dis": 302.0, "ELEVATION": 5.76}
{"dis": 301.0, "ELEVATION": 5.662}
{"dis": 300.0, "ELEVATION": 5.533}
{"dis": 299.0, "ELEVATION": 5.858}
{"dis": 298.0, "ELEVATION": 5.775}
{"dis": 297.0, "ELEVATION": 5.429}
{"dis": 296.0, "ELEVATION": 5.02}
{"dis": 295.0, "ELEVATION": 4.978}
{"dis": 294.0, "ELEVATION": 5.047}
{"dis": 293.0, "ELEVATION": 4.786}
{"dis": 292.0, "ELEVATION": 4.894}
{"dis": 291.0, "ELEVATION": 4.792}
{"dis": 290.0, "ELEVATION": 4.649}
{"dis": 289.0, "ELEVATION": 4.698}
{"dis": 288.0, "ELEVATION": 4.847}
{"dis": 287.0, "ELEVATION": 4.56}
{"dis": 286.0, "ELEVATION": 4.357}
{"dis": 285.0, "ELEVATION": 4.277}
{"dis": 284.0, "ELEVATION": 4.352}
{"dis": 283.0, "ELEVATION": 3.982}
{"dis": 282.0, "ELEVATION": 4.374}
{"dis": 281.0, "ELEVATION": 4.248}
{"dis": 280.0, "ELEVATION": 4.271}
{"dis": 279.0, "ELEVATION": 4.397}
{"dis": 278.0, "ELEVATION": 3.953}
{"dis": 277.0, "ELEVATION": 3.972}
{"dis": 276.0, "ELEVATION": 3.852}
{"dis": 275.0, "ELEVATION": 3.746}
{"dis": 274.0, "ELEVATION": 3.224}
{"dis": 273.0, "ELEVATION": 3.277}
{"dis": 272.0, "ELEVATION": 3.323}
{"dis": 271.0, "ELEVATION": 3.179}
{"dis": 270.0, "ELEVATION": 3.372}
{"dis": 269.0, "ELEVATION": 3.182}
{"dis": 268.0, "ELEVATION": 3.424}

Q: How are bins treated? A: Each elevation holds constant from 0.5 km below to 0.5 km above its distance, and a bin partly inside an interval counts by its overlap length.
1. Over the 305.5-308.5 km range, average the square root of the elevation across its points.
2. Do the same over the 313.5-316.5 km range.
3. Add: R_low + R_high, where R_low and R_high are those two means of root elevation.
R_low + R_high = 4.76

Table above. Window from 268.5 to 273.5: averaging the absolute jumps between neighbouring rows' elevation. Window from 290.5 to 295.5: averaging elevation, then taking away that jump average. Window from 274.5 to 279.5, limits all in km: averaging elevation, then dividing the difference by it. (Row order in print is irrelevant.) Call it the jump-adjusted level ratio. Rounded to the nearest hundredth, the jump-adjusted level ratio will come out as 1.19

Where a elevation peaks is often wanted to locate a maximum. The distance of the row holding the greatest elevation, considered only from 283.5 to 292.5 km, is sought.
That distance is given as 292.0 km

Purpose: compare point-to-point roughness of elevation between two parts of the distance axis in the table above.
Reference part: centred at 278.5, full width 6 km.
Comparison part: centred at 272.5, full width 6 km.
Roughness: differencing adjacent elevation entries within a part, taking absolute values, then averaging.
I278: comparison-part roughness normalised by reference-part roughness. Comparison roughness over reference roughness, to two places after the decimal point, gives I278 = 1.31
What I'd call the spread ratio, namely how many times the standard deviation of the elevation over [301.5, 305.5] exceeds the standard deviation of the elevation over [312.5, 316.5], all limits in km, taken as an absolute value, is 1.0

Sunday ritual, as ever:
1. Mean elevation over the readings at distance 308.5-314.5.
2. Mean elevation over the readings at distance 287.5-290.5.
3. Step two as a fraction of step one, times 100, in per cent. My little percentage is 83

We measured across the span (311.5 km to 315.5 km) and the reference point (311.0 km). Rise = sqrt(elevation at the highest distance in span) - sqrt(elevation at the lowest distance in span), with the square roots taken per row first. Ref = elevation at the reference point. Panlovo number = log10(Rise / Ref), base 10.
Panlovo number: -1.59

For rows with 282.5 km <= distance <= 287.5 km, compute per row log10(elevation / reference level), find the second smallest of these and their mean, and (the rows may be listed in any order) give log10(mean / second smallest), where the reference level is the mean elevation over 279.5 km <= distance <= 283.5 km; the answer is 0.15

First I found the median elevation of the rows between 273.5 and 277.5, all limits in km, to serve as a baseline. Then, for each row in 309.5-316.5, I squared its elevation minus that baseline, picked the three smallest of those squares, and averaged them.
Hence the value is 3.4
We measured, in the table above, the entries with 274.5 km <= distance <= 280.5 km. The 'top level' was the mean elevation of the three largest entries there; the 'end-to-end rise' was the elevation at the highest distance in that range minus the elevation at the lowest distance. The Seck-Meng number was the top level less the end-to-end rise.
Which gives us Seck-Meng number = 3.7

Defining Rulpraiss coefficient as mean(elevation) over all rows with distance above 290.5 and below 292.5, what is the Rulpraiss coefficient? 4.8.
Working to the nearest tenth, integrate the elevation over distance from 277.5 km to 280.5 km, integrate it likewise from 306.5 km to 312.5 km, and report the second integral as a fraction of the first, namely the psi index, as 2.7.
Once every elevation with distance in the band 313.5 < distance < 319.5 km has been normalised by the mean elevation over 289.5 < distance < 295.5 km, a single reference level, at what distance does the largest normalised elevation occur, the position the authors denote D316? 315.0 km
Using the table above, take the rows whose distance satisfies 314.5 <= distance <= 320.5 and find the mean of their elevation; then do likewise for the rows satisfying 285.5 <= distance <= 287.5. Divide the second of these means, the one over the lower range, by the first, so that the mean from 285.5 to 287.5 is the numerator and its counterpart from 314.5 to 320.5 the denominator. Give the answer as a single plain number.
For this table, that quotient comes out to 0.83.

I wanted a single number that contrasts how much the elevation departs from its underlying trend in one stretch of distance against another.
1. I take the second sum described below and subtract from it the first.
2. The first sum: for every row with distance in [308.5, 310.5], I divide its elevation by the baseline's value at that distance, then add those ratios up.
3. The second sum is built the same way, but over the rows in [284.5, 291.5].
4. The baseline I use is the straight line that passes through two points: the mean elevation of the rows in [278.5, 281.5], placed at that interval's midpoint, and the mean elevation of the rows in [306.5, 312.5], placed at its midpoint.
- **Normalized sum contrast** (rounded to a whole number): 5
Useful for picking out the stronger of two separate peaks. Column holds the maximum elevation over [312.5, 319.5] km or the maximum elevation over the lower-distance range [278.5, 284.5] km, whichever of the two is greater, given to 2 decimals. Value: 6.17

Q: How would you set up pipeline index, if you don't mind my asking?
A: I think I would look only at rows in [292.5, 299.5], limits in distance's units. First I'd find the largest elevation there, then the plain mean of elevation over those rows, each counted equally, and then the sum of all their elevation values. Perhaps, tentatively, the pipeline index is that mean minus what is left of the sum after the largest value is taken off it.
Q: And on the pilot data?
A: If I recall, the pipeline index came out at -26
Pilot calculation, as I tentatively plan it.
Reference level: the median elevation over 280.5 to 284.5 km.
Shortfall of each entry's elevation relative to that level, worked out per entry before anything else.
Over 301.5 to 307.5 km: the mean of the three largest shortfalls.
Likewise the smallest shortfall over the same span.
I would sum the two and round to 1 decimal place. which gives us -2.5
